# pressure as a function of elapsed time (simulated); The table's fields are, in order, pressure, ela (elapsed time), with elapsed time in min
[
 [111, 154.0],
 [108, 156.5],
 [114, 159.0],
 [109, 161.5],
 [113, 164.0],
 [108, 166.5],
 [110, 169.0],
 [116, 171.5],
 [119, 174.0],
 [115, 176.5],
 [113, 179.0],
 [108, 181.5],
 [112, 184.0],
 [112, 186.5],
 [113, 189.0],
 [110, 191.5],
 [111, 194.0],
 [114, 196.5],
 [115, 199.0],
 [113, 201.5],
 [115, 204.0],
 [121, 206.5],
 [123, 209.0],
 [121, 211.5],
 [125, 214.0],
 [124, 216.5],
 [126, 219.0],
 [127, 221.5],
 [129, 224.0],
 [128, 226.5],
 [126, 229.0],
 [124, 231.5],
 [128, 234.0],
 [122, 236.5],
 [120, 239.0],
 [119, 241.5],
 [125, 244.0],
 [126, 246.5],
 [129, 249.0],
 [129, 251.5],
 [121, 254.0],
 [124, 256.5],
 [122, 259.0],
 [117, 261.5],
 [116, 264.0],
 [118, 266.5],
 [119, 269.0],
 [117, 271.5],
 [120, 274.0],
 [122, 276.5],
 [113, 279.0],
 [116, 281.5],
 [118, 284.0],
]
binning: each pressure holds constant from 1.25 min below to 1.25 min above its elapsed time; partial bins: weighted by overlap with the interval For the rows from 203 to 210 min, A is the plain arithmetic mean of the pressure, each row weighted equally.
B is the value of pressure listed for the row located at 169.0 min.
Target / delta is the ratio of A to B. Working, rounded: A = 120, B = 110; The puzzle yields 1.09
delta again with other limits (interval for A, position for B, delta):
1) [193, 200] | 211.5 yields 0.94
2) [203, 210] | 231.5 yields 0.97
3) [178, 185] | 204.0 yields 0.97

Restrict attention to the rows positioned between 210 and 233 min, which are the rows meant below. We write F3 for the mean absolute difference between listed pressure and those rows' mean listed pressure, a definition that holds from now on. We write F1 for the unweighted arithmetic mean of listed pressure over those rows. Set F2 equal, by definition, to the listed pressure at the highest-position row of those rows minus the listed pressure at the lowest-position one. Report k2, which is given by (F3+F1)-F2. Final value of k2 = 124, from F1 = 126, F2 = 3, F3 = 1.83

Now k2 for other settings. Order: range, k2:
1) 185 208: 107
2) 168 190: 112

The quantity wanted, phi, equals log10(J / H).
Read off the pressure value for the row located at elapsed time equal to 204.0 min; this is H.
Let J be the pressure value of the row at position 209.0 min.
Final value 0.029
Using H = 115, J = 123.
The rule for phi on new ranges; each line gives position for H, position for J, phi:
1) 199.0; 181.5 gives -0.027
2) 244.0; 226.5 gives 0.010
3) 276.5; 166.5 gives -0.053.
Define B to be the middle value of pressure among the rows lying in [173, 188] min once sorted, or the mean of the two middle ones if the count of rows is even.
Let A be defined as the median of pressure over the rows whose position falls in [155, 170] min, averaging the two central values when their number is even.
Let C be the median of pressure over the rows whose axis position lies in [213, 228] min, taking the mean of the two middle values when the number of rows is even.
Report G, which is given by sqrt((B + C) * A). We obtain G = 162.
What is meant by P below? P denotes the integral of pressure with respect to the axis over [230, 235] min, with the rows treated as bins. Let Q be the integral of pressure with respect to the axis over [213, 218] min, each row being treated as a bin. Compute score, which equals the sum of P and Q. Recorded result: 1252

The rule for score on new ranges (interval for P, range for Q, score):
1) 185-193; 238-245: 1742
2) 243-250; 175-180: 1458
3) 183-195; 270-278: 2295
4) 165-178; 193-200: 2270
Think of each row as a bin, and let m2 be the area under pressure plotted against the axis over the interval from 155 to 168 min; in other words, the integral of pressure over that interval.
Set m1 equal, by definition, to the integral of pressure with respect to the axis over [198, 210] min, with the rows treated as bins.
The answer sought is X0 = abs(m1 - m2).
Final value 27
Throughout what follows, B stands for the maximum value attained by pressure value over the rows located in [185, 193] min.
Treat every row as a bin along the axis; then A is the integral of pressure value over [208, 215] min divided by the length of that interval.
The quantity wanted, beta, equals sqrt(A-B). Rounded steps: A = 123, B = 113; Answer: 3.2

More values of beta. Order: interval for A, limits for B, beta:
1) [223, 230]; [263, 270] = 2.9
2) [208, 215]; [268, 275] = 1.7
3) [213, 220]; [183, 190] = 3.5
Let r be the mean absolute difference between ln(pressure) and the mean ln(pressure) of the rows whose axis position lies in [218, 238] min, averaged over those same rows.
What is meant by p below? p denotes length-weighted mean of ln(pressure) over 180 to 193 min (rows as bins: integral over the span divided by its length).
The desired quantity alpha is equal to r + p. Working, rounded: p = 4.710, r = 0.014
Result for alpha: 4.72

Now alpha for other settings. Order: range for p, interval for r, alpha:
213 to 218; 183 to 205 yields 4.84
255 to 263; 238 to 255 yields 4.82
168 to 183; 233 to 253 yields 4.76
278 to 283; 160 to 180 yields 4.77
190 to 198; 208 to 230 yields 4.73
